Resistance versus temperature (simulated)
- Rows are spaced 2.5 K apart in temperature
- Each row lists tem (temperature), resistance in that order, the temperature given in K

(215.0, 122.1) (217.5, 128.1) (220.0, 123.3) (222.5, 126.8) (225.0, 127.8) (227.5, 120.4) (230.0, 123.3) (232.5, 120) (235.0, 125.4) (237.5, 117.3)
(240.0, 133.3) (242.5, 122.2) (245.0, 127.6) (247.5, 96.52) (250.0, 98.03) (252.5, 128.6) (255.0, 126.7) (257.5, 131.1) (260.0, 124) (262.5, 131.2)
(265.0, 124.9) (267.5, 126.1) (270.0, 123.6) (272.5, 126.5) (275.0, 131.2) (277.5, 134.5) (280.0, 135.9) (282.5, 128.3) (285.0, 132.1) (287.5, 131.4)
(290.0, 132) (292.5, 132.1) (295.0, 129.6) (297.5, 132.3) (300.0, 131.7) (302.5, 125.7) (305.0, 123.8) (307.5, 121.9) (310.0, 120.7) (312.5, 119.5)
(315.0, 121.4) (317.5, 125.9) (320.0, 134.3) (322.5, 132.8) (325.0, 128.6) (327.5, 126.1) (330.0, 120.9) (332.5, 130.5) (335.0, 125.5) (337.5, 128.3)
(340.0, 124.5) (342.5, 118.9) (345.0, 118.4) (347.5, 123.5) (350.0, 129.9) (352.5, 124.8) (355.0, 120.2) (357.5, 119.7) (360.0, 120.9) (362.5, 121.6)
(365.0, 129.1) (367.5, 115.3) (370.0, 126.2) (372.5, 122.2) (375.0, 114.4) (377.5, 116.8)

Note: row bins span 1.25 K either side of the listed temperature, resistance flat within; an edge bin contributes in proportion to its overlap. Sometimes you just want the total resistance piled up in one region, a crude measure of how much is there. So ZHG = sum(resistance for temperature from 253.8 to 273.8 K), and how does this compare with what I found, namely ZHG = 1014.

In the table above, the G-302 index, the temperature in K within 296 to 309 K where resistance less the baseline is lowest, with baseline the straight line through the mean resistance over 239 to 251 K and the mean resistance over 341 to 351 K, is 307.5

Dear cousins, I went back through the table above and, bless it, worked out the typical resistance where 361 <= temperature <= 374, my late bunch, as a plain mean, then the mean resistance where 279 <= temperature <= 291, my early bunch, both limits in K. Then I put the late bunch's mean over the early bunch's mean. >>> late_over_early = 0.93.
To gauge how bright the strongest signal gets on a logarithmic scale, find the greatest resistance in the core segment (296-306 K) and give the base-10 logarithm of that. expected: 2.12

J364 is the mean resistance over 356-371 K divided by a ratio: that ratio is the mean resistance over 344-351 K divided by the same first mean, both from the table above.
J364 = 120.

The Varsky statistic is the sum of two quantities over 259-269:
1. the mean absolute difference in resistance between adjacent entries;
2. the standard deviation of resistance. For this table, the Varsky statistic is 8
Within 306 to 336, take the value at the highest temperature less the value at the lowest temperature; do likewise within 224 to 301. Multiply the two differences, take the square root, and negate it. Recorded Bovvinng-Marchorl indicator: -4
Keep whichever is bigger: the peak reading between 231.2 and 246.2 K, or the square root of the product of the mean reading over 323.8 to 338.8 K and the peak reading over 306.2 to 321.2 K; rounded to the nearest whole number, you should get 133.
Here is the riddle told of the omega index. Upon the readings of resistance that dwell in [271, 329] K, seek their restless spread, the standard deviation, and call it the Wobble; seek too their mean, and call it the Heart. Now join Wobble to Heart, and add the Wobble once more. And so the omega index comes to 138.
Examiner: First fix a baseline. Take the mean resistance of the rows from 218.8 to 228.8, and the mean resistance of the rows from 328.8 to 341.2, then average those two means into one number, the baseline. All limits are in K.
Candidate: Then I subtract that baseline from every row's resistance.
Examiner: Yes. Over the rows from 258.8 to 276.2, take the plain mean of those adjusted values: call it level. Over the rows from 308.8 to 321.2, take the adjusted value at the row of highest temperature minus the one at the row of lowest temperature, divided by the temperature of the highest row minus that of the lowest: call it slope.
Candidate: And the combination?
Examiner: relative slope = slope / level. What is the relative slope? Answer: 0.9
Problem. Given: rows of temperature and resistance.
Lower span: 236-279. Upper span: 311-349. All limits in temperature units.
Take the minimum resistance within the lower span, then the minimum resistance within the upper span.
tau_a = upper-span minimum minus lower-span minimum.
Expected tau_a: 22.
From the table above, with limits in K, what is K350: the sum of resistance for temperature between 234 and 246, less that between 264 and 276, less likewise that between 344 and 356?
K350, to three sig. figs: -623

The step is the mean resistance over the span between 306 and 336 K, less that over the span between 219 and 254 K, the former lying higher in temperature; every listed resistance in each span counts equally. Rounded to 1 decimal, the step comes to 4.9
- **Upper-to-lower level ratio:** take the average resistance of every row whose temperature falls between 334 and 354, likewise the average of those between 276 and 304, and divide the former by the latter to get 0.95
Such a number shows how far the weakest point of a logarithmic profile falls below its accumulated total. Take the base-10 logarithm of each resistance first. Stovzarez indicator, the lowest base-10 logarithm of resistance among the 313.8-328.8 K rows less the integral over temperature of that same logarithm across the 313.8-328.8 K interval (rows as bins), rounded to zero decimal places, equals -30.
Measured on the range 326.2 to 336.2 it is -19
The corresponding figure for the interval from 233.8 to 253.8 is -39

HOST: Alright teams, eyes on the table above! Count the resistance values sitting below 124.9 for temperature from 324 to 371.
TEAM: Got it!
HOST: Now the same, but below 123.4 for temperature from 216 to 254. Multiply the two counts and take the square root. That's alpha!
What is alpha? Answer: 9.4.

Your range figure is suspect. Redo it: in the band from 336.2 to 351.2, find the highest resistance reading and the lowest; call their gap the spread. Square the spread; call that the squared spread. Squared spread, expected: 132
